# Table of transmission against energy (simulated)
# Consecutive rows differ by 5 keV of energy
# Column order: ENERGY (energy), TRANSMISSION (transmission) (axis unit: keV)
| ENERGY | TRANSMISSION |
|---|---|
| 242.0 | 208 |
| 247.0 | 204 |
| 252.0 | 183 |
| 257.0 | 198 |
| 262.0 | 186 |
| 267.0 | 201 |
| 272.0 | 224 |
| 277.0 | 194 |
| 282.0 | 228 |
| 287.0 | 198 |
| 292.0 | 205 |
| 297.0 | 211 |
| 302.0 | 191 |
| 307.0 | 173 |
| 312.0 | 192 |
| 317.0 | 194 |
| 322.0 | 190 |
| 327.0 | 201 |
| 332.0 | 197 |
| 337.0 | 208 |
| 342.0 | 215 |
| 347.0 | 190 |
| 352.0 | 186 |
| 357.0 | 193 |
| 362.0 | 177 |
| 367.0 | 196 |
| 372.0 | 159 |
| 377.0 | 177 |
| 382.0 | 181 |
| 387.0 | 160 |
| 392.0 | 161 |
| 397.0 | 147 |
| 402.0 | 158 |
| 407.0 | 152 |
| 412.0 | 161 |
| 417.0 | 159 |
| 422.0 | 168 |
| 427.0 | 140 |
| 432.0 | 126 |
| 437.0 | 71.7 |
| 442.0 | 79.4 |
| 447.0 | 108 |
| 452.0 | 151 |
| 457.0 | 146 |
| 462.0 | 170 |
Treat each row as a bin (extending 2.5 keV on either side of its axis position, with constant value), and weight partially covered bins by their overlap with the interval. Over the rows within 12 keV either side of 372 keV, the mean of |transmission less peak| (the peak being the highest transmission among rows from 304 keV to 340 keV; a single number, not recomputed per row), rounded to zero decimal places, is 30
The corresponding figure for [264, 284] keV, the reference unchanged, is 14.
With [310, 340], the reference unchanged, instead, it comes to 11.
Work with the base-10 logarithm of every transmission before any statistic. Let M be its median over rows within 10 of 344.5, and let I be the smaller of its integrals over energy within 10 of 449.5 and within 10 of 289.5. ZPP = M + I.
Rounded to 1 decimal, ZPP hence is 43.7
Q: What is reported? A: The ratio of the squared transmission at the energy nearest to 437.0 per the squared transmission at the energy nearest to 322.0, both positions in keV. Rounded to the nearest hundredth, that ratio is 0.14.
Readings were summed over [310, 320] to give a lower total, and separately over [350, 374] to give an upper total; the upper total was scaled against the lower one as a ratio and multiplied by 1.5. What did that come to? 3.54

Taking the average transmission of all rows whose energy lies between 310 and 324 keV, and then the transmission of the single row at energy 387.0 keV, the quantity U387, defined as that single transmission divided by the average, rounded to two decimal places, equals 0.83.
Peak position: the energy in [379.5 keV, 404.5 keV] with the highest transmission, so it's 382.0 keV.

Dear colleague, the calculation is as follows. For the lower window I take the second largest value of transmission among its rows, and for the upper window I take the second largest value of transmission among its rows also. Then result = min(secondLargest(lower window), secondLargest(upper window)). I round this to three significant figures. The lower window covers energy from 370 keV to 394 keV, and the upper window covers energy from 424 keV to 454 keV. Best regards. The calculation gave 140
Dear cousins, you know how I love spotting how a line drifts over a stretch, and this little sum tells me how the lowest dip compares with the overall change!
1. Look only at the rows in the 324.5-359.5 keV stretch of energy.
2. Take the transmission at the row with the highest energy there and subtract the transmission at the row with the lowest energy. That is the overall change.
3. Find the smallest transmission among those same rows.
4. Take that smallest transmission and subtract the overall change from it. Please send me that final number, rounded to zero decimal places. 194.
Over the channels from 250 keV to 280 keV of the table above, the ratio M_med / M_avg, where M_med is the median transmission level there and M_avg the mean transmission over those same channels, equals 0.99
